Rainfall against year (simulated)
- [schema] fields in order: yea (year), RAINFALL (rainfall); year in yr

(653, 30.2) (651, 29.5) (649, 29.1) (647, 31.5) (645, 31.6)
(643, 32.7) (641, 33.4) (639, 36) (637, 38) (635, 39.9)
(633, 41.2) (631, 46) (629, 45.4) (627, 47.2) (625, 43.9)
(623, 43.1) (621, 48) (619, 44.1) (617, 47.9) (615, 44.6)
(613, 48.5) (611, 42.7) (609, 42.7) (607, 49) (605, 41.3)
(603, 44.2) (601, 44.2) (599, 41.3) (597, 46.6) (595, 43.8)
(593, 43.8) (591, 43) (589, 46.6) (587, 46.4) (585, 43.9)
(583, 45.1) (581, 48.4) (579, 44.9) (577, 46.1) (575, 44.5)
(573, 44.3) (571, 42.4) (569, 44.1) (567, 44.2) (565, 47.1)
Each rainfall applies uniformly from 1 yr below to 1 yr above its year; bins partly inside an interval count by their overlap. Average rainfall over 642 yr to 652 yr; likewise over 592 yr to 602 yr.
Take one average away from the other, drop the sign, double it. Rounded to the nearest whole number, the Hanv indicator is 26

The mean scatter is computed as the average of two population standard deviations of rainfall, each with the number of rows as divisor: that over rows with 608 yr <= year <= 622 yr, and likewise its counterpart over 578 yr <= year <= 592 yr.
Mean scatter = 2.0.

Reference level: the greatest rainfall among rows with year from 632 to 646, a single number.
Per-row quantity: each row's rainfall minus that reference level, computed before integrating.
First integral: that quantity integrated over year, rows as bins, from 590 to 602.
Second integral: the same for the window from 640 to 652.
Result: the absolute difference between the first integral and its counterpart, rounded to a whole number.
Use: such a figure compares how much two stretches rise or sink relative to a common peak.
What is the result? 150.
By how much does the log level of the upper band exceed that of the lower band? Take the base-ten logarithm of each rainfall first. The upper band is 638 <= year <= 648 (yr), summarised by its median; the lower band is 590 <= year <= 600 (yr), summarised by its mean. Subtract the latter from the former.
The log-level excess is -0.13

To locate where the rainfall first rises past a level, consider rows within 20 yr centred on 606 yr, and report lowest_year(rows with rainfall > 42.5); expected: 597 yr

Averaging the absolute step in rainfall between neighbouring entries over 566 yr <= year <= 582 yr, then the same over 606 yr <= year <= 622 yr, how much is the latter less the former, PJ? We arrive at 2.4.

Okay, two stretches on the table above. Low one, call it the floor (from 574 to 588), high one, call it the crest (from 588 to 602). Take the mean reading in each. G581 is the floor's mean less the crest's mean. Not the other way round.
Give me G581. 1.4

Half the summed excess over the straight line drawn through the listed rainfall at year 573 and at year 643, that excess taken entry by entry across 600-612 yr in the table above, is 16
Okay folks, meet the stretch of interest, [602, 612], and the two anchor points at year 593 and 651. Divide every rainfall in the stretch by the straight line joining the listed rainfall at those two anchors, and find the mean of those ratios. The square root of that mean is 1.04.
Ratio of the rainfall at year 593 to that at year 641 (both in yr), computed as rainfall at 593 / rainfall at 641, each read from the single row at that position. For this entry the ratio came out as 1.31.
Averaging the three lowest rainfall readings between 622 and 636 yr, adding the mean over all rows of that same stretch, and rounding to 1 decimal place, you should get 85.2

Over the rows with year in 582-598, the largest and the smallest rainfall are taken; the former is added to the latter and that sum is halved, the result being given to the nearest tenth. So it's 44.8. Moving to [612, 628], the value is 45.8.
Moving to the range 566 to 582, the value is 45.4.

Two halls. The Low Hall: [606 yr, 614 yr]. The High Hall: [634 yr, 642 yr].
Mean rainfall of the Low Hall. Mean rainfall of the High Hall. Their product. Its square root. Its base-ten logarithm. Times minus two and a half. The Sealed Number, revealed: -4.03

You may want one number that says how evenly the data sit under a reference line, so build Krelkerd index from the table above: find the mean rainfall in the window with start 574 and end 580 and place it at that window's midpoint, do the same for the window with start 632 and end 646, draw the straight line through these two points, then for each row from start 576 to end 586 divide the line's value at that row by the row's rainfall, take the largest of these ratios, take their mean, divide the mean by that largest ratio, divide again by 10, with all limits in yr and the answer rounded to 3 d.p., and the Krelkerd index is 0.097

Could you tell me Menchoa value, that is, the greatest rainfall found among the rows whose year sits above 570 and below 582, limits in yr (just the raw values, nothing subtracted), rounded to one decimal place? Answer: 48.4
